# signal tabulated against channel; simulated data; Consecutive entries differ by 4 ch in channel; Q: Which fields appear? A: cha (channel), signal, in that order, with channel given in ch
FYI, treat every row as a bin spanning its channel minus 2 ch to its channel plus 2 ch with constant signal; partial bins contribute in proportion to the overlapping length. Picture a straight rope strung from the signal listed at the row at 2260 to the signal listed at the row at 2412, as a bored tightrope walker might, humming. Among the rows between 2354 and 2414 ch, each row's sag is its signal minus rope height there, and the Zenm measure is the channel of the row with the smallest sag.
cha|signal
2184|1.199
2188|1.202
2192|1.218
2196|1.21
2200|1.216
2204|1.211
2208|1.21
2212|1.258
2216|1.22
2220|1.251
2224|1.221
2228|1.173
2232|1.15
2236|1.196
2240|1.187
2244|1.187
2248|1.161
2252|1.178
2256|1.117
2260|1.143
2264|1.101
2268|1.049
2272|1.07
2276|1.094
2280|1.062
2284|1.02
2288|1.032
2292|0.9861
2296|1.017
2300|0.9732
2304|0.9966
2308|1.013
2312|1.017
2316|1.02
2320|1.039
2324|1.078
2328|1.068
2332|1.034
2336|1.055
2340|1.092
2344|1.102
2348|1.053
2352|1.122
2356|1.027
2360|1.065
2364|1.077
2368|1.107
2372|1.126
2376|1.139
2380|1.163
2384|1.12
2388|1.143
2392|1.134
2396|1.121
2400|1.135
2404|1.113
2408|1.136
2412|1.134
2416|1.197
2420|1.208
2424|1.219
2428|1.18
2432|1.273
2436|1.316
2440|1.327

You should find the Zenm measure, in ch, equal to 2356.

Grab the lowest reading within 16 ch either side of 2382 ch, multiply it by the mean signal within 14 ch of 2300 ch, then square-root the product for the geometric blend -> 1.05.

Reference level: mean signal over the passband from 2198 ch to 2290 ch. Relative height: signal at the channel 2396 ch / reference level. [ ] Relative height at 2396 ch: 0.97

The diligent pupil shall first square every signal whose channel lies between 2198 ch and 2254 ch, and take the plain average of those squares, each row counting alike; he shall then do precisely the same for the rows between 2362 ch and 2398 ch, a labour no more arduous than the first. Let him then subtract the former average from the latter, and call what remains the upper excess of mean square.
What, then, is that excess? -0.177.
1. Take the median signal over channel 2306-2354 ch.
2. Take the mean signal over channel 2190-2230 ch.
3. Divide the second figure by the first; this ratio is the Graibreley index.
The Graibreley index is 1.16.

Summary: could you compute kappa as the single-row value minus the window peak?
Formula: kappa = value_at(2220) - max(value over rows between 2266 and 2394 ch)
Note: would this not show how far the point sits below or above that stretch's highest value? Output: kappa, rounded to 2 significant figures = 0.088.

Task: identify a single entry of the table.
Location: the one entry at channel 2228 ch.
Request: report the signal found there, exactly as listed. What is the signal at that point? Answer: 1.173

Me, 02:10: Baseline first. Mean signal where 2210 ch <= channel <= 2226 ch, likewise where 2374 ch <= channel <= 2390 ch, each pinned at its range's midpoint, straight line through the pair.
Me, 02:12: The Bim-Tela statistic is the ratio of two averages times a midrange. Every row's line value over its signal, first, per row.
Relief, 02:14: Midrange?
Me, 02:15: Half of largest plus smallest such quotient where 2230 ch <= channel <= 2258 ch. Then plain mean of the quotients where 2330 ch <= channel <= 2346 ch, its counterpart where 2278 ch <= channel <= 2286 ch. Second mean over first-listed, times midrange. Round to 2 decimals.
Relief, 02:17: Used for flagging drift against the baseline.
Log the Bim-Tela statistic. 1.12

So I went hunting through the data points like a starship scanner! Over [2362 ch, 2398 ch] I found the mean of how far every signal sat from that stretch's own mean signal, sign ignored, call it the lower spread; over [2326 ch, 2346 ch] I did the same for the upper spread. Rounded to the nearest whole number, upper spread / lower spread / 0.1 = 12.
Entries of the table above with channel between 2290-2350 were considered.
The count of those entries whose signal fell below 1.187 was 15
